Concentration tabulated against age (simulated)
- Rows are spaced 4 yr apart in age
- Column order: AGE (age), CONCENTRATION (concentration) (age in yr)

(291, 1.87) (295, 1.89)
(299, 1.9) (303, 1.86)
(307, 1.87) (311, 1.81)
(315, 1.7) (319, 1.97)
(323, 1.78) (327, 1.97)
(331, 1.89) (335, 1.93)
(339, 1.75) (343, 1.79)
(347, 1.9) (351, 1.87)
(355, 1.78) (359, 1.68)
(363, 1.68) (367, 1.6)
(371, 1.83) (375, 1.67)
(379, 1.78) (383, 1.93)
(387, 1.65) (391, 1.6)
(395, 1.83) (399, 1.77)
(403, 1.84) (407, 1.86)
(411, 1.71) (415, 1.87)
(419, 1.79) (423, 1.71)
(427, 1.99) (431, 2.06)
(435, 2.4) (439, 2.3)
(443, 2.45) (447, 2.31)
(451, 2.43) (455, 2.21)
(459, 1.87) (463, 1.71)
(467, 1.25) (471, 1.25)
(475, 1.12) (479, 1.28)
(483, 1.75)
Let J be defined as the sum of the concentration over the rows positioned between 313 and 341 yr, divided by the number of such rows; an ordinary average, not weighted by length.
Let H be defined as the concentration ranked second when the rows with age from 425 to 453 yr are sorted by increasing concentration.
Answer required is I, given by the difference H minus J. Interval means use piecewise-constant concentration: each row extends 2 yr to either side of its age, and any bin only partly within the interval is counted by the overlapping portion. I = 0.20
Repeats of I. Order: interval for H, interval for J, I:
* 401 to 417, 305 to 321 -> 0.00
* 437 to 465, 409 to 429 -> 0.06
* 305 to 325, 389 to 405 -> 0.02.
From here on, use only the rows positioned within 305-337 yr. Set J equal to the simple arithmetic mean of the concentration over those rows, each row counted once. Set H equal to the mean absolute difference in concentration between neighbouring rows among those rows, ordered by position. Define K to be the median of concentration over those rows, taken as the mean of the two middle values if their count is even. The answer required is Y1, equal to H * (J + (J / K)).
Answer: 0.4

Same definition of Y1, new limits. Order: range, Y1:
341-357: 0.2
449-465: 0.7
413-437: 0.5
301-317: 0.2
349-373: 0.3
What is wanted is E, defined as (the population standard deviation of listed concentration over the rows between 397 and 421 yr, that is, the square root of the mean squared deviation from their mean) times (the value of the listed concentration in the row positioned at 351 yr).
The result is 0.11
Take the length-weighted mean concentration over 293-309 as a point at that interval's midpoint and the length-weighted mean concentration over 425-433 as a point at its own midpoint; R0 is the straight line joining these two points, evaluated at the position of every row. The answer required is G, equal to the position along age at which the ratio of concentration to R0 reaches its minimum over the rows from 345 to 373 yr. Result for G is 367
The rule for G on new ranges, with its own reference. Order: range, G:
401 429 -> 423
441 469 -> 467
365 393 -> 391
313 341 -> 315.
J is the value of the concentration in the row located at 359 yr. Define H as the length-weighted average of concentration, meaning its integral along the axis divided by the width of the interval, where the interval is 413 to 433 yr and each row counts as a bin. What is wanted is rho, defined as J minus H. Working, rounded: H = 1.88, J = 1.68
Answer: -0.20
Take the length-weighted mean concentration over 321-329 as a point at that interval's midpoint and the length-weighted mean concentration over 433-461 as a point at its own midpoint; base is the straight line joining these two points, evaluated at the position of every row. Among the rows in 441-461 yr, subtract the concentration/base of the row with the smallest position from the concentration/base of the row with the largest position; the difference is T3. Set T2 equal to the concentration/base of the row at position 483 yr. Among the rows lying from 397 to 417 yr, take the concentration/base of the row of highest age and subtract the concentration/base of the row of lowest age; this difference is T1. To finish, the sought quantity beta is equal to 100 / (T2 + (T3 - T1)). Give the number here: 233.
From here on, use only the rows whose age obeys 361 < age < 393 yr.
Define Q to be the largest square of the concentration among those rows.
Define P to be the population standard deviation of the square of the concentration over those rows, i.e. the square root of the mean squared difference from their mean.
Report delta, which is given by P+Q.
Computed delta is 4.1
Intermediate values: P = 0.39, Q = 3.7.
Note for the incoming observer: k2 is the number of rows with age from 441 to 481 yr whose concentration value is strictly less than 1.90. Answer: 6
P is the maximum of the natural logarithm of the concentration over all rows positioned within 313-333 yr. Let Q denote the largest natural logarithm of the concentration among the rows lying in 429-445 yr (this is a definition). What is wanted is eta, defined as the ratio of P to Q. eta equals 0.76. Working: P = 0.68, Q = 0.90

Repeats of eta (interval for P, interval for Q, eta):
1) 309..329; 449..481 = 0.76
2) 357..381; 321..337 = 0.89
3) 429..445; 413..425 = 1.43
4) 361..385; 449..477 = 0.74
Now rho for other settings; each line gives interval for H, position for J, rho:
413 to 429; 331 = 0.05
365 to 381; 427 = 0.27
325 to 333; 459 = -0.06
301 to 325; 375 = -0.16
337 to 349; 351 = 0.06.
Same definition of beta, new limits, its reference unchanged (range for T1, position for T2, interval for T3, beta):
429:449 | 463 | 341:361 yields 177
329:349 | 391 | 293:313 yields 141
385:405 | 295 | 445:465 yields 140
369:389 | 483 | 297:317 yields 143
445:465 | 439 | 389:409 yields 71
